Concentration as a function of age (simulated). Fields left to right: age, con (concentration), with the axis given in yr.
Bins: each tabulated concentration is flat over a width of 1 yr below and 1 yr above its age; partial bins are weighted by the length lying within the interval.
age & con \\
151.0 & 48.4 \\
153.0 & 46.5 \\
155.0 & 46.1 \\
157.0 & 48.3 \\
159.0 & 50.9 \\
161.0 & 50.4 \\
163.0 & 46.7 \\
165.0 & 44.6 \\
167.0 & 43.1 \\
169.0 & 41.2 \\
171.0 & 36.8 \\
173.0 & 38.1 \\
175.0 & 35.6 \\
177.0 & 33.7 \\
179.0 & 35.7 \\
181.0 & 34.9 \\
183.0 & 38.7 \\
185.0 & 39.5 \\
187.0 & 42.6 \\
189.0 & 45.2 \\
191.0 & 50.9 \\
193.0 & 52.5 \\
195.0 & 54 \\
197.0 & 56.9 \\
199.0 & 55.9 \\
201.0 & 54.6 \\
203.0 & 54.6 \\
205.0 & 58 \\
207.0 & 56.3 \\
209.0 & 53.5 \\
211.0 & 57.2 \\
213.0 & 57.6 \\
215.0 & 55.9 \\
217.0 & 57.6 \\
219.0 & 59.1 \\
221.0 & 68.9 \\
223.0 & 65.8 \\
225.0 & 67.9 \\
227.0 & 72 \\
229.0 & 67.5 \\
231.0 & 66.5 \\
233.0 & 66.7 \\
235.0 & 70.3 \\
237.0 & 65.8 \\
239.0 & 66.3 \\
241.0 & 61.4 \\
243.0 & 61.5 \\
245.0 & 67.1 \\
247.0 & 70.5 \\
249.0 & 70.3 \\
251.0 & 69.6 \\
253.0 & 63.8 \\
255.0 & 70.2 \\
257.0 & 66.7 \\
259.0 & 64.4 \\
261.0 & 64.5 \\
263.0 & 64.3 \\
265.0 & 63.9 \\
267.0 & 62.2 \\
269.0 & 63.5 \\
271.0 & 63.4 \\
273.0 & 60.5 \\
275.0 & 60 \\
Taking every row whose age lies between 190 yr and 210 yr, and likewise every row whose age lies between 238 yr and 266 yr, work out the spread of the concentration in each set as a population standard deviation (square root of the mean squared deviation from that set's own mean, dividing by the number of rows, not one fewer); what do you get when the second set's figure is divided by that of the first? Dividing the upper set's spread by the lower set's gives 1.50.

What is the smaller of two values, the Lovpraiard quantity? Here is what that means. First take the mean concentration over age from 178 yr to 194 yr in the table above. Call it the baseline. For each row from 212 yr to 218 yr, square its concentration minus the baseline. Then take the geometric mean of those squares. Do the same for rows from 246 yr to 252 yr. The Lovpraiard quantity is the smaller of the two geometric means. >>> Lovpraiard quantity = 211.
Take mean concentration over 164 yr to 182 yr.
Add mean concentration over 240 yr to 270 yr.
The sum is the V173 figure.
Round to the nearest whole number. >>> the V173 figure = 104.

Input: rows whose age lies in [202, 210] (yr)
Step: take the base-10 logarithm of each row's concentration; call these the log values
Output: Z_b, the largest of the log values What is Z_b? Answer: 1.76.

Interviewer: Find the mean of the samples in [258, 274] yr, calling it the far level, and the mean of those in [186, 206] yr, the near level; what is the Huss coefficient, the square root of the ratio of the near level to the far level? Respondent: 0.91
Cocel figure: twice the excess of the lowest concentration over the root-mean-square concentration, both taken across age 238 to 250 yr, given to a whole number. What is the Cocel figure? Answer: -10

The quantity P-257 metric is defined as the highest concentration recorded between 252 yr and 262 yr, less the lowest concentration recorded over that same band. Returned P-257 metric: 6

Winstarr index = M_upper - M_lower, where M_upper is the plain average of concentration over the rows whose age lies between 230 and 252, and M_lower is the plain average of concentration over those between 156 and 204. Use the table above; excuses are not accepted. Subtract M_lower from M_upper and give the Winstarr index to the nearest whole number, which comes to 22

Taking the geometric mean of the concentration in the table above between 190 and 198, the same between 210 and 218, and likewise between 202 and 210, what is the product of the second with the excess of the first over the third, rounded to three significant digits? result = -117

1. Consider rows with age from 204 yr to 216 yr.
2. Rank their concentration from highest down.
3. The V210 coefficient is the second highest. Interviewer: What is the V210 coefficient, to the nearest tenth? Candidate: 57.6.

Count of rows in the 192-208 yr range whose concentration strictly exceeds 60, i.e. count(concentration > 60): 0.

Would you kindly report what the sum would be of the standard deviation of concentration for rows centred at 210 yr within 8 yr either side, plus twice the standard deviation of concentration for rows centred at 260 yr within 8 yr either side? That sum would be 6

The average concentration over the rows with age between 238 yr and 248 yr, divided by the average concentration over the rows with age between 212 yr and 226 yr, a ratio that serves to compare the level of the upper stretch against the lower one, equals 1.06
